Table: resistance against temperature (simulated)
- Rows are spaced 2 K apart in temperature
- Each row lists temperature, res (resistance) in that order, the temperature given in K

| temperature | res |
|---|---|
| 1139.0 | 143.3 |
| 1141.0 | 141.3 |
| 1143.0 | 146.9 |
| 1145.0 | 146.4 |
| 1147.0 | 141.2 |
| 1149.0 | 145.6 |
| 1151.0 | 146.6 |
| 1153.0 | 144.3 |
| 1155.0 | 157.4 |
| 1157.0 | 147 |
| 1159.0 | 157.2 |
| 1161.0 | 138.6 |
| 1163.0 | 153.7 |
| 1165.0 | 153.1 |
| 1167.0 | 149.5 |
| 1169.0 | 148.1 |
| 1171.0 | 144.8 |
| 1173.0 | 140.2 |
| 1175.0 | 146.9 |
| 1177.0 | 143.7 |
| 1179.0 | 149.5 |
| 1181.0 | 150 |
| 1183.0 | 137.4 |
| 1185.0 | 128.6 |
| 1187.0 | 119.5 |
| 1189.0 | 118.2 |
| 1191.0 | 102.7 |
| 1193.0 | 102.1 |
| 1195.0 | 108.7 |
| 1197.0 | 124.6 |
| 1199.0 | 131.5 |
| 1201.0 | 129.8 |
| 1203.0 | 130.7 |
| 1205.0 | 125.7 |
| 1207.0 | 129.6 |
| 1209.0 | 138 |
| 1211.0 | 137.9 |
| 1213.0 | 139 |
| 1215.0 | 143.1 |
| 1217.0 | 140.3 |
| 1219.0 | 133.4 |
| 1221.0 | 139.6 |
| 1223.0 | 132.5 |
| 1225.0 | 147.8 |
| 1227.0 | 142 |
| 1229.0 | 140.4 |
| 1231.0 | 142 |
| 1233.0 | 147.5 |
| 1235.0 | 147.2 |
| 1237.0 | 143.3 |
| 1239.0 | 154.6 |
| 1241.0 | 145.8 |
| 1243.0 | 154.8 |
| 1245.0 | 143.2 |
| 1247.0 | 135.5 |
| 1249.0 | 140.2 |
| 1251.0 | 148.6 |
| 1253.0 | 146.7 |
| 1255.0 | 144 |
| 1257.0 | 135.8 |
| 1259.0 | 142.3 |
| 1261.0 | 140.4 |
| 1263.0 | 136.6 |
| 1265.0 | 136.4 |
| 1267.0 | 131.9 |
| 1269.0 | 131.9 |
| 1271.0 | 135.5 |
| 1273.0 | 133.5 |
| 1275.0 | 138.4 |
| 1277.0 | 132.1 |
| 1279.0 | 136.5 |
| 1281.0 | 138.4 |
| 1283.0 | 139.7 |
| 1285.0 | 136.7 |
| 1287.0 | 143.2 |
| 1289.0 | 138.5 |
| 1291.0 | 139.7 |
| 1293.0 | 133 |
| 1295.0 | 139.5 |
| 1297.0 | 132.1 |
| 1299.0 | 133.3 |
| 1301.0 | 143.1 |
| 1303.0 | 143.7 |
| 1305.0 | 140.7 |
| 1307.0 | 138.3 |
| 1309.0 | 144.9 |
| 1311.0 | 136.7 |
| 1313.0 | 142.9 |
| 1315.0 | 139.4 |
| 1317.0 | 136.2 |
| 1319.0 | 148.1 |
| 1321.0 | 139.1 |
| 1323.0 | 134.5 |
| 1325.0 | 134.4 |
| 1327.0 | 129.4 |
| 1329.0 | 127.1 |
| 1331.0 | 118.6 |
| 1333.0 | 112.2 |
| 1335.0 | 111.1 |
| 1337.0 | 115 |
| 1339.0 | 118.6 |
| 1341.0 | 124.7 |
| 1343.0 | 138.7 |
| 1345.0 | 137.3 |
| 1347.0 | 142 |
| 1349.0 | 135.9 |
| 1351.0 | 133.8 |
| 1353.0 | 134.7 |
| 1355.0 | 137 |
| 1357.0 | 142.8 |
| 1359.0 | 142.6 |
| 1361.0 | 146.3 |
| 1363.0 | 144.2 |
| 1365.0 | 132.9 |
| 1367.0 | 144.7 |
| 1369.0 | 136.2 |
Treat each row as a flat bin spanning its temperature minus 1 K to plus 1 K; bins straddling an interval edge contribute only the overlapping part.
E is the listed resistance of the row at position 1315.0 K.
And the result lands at 139.4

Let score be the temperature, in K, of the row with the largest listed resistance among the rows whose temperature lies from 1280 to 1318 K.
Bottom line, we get 1309.0 K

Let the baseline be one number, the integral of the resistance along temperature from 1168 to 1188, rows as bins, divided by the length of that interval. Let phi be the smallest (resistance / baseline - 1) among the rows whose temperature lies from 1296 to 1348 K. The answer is -0.21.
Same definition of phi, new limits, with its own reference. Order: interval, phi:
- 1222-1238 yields -0.06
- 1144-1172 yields -0.02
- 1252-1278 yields -0.06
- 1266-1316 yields -0.06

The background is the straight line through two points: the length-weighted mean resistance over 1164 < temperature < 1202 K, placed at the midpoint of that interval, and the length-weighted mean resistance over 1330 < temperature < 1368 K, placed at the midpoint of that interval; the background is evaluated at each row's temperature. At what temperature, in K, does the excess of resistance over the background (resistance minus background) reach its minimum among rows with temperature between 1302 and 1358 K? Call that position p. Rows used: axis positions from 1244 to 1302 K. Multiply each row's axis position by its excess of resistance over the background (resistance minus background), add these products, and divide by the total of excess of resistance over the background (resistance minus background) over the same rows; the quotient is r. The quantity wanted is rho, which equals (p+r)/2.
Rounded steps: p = 1335.0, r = 1268.8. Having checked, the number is 1301.9 K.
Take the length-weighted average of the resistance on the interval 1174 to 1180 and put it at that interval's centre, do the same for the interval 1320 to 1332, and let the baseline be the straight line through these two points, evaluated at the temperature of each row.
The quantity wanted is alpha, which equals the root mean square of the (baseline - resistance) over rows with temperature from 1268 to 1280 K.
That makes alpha 3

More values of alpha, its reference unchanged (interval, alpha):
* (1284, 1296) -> 5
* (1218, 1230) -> 6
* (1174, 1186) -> 8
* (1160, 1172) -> 5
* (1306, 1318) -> 8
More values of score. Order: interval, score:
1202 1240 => 1239.0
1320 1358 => 1357.0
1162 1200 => 1163.0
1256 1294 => 1287.0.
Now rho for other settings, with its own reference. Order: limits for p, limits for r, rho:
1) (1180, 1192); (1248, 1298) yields 1229.7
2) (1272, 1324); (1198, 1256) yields 1257.7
